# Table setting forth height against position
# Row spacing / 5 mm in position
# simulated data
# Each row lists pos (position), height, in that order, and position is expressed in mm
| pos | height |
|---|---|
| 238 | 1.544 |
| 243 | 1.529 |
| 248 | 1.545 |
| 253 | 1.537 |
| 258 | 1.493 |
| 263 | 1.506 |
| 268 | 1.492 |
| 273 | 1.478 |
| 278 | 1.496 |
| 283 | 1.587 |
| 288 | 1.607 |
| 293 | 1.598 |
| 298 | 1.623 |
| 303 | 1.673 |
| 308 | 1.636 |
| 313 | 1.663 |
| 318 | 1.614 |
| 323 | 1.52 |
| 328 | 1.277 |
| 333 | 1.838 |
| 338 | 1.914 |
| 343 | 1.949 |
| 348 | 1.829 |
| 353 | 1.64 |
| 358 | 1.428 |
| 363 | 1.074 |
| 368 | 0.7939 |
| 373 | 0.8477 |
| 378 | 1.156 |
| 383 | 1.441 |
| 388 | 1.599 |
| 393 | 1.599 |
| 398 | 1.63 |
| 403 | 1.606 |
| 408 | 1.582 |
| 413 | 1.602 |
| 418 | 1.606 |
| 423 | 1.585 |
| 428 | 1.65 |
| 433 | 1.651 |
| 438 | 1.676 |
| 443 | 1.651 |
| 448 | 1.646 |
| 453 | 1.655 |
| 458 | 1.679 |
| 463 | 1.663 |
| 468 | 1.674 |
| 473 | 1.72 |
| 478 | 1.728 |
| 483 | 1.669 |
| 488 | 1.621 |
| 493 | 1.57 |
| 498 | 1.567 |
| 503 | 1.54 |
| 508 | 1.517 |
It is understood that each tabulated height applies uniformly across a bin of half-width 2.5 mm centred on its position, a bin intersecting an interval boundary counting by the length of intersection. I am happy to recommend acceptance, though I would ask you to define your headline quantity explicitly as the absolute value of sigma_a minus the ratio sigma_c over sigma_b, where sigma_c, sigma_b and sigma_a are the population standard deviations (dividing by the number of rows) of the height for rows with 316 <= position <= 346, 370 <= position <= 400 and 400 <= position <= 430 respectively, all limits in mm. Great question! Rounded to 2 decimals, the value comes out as 0.81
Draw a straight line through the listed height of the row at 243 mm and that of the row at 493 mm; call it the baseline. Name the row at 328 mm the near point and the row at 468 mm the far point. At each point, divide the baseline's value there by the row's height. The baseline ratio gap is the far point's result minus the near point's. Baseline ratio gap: -0.273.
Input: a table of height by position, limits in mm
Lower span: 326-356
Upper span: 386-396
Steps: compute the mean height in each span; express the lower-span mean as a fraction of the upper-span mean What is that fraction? 1.09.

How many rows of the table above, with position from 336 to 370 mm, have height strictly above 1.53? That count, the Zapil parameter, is 4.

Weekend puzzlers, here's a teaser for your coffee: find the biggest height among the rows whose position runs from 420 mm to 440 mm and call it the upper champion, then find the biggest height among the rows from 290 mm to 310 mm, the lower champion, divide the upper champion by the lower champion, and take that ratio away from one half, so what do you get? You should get -0.50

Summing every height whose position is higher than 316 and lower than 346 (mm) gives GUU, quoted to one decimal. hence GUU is 10.1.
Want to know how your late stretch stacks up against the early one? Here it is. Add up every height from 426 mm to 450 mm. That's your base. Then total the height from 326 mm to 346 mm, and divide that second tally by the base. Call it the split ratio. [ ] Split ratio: 0.84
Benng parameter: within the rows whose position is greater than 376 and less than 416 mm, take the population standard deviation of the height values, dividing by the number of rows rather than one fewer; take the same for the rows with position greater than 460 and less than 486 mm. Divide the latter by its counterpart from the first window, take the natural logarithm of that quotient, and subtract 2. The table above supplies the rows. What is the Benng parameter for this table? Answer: -3.7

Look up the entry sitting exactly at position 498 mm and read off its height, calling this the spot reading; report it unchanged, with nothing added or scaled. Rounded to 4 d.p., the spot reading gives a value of 1.5670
